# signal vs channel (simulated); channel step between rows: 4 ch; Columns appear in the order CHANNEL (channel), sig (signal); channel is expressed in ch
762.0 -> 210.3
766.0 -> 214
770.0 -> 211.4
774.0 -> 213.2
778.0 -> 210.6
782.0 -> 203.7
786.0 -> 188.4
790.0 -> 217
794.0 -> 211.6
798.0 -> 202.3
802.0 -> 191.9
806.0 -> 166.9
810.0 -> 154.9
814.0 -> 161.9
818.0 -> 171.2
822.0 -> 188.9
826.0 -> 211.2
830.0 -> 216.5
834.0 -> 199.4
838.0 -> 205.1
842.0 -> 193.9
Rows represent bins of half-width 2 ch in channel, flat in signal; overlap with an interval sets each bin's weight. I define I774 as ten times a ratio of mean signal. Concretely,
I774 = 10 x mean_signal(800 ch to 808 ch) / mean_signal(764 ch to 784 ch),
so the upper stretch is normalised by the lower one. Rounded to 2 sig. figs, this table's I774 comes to 8.5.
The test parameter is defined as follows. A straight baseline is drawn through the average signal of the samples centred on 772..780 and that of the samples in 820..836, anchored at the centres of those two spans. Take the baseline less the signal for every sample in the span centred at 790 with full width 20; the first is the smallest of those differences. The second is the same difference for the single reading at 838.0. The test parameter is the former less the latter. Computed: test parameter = -5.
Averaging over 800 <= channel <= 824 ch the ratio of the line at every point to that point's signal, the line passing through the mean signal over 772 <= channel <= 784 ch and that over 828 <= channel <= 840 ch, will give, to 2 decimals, 1.21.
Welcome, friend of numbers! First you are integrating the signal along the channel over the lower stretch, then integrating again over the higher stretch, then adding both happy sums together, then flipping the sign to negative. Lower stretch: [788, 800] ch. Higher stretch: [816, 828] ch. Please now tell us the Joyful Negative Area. -4809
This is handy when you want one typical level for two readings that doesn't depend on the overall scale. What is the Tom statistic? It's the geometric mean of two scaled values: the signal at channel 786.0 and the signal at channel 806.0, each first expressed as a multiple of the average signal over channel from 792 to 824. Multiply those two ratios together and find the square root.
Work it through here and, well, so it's 0.98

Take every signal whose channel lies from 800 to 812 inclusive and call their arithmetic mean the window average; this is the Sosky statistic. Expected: 171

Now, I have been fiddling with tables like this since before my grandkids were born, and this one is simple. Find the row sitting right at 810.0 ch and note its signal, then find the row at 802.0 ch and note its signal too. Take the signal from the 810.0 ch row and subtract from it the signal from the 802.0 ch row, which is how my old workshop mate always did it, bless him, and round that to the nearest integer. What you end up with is -37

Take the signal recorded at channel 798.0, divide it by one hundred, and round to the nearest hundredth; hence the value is 2.02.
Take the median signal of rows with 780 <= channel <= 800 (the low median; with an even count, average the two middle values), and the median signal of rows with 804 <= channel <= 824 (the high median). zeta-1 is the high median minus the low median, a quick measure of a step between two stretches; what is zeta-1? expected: -37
